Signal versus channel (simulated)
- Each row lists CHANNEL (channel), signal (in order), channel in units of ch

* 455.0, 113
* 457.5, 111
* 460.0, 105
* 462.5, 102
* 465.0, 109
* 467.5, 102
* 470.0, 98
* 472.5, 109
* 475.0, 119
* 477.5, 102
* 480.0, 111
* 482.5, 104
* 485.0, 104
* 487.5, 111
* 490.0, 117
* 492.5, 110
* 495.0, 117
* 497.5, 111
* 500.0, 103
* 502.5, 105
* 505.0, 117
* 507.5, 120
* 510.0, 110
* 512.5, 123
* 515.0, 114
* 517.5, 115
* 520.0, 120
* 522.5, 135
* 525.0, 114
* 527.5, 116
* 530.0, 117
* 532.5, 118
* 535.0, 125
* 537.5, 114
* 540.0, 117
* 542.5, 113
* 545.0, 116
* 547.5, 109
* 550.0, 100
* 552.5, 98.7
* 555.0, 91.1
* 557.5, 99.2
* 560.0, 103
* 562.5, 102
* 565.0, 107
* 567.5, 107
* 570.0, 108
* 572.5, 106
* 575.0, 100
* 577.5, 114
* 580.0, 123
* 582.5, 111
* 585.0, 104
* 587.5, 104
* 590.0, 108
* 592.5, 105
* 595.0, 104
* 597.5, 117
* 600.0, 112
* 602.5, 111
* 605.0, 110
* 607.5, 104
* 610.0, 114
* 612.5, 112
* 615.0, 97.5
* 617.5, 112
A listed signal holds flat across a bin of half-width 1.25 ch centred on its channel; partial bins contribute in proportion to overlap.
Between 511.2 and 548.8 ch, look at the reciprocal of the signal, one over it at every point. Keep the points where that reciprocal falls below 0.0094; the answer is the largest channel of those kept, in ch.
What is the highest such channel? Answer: 547.5 ch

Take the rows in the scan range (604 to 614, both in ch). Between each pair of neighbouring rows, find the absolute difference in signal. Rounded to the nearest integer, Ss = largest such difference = 10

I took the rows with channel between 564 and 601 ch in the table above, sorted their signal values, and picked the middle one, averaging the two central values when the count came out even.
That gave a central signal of 107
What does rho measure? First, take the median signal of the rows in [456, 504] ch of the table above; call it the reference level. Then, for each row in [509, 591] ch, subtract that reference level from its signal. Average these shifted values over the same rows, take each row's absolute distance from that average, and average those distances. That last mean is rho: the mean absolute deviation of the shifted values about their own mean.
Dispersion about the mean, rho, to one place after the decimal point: 7.2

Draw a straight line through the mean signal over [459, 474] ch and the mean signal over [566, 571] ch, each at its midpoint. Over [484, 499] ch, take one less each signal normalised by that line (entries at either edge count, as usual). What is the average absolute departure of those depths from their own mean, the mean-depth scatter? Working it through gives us 0.034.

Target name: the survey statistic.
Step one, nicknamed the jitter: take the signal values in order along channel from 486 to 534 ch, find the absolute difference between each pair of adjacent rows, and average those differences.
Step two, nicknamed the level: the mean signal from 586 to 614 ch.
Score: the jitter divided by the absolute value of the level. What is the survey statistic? 0.066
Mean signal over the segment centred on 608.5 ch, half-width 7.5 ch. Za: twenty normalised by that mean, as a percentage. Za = 18.5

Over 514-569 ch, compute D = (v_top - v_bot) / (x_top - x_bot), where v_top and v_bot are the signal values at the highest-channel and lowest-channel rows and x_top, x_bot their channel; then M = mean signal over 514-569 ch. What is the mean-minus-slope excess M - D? 112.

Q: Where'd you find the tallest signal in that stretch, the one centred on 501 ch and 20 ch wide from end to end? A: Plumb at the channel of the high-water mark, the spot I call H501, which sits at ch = 507.5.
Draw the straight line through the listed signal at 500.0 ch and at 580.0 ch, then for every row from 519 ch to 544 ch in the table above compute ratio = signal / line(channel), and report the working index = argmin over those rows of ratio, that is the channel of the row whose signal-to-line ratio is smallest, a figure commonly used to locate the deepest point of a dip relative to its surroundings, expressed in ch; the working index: 542.5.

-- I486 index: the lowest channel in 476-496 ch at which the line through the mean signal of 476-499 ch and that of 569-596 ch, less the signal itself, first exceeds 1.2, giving 477.5 ch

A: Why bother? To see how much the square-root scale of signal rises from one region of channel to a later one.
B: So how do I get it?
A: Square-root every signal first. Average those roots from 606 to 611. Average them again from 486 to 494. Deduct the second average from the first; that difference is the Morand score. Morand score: -0.18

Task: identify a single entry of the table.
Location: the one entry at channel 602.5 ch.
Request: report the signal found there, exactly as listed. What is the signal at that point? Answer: 111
